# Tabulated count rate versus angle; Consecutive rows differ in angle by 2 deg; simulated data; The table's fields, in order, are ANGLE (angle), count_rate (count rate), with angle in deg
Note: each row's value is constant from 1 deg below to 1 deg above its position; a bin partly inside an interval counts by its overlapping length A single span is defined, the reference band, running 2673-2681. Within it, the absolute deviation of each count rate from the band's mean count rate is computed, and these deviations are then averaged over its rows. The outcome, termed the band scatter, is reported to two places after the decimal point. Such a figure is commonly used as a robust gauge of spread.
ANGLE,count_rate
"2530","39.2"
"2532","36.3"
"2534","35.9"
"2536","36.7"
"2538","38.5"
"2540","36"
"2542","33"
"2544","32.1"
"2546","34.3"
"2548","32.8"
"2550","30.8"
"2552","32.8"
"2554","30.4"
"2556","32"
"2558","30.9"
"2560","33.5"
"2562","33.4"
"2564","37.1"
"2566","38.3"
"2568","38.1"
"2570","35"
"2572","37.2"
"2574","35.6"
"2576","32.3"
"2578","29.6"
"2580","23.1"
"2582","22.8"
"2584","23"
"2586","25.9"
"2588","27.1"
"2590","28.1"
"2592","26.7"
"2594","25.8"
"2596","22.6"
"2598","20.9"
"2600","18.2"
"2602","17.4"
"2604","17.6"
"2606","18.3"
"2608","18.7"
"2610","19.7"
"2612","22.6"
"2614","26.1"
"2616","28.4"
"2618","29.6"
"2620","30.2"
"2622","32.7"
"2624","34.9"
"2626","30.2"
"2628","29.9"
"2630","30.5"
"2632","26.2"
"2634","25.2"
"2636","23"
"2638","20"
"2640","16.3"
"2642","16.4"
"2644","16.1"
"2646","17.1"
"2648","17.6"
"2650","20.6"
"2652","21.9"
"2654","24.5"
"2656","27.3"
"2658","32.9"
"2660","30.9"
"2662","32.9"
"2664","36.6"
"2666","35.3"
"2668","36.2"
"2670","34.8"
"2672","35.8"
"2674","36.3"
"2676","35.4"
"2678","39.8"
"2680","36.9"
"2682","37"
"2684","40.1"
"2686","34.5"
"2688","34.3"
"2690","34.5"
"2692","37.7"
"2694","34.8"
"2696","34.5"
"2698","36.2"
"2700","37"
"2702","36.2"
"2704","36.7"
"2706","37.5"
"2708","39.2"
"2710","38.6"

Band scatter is 1.35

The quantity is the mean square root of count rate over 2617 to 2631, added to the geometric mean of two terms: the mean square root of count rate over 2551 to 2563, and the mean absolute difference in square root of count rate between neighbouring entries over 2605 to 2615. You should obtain 6.7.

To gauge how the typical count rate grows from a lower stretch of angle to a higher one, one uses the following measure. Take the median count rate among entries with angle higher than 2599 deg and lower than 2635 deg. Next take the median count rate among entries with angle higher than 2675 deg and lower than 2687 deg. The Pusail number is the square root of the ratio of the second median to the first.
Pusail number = 1.19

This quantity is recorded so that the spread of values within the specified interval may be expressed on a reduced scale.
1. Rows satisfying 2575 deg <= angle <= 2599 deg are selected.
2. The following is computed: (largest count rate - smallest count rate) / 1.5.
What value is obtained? 8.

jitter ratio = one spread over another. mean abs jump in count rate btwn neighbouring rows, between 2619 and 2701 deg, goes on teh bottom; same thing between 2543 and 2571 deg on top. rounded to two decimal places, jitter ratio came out 0.90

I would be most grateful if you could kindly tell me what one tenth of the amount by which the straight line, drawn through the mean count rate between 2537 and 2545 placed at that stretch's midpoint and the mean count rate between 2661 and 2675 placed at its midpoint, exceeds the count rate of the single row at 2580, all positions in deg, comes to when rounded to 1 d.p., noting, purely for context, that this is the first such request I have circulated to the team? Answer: 1.2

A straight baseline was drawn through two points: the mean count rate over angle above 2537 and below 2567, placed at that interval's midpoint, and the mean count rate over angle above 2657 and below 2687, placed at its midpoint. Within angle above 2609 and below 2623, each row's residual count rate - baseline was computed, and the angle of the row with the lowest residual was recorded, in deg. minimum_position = 2610 deg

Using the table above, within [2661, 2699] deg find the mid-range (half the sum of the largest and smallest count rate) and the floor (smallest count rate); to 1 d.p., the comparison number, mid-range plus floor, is 69.4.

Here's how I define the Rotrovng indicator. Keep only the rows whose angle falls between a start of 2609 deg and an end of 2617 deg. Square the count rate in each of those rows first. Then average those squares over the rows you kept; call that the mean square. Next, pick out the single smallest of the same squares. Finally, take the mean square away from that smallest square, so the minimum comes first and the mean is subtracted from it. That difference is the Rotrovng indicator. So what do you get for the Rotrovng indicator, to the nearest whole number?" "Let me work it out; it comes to -209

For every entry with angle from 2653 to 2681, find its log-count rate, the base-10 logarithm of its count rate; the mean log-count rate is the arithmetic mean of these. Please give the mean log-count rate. 1.53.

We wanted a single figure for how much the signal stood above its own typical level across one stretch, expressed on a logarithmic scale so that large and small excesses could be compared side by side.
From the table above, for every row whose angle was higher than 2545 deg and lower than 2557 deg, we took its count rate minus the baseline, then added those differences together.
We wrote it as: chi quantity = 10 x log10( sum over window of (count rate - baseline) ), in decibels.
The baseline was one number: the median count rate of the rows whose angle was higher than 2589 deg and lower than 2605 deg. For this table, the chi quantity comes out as 18.0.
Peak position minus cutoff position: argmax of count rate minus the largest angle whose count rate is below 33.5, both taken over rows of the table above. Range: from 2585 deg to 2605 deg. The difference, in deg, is -14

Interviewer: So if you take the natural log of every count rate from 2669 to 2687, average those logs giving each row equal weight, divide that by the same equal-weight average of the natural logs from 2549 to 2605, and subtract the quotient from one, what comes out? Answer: -0.080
